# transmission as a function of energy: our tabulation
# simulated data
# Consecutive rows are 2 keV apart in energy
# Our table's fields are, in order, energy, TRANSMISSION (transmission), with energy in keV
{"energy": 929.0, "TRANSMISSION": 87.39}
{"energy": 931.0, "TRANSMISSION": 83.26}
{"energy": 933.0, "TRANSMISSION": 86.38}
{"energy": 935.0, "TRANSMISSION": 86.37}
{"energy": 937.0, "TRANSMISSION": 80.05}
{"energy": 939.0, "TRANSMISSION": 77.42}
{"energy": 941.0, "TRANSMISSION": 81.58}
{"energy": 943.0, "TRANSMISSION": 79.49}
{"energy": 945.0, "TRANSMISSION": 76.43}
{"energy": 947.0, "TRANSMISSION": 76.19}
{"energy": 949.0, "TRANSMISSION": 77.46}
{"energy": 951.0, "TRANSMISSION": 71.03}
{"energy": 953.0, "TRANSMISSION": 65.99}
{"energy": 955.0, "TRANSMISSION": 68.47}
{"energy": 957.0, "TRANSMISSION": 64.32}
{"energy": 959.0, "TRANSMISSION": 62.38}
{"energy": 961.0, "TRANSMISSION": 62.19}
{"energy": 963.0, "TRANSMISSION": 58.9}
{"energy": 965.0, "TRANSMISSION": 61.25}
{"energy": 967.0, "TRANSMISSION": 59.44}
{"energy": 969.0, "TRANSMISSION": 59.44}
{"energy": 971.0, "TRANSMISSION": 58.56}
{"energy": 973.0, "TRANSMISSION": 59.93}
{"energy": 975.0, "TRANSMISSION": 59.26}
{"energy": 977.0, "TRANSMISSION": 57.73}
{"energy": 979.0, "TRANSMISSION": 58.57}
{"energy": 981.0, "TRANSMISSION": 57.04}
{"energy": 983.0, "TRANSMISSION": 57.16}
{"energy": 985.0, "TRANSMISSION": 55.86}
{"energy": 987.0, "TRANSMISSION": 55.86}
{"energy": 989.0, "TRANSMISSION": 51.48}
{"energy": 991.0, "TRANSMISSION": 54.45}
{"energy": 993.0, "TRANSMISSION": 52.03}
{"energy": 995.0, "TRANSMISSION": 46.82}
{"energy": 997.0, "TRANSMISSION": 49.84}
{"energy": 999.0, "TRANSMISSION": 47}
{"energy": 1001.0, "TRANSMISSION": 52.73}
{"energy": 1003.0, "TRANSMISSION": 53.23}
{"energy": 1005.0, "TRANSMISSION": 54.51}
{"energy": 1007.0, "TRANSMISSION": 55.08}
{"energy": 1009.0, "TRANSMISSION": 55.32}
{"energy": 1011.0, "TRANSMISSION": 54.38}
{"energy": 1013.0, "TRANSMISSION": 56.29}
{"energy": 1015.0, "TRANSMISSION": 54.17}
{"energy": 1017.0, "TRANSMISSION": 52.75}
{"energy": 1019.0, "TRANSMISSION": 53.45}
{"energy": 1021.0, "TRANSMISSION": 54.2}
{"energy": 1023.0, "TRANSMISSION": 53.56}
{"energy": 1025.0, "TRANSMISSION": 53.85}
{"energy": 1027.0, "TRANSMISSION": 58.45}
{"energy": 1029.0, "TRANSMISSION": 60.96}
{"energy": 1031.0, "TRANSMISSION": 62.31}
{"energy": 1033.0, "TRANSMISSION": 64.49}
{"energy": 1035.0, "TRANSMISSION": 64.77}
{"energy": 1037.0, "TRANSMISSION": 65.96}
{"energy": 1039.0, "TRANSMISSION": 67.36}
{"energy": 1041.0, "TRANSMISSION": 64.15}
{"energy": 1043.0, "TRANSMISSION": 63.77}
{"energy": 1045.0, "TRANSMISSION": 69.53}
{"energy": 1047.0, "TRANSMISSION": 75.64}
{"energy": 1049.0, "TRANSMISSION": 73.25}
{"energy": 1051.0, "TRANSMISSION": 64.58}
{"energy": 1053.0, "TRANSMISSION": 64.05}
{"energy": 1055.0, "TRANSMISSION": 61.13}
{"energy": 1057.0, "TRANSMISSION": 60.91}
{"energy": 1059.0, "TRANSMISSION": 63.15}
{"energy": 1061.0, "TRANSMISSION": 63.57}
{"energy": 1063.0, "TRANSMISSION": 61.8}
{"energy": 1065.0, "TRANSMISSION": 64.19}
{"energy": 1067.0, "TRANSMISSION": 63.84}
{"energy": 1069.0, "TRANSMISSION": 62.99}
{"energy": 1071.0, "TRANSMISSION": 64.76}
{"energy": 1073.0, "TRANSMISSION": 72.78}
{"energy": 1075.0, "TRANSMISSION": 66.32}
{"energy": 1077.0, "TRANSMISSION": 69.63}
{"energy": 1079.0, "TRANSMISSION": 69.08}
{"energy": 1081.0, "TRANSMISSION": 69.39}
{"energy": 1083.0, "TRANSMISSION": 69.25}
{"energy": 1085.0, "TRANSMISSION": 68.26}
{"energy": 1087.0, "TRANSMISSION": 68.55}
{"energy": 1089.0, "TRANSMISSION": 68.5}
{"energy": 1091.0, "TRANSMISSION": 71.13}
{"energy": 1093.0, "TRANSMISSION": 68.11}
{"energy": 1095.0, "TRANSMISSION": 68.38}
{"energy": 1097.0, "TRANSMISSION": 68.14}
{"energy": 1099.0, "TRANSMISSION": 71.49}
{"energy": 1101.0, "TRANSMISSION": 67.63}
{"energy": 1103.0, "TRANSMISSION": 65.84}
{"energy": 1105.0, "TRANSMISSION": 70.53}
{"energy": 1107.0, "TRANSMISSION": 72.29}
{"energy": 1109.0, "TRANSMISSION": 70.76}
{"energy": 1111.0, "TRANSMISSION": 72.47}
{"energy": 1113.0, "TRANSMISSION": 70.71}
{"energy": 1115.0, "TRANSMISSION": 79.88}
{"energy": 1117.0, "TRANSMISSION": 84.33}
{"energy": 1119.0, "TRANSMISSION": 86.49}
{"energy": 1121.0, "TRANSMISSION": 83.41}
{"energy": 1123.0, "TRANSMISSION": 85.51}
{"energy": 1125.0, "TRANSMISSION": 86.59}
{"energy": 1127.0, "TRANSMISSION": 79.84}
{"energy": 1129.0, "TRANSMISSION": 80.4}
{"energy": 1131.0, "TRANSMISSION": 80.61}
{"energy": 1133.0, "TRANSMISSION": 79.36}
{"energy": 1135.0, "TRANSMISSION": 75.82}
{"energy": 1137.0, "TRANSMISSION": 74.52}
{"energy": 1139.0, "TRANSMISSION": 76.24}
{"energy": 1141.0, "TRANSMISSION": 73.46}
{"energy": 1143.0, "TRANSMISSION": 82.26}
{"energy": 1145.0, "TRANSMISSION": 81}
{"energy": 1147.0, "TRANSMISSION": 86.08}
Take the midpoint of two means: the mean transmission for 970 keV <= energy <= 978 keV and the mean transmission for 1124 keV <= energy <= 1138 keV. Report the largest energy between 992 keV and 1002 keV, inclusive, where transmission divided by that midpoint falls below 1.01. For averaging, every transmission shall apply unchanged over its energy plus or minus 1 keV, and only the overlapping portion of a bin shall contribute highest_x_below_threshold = 1001.0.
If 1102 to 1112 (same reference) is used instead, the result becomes 1103.0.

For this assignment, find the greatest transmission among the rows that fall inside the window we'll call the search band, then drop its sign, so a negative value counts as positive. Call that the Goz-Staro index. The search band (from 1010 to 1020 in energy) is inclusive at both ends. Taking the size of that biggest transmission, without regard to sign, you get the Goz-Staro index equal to 56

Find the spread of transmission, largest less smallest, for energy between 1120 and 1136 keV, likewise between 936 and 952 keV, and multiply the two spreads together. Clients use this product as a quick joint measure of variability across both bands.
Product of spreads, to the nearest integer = 114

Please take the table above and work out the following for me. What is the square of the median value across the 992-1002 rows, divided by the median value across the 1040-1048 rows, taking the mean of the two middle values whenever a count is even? 37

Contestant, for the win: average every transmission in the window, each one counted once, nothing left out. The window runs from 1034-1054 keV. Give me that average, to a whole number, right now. 67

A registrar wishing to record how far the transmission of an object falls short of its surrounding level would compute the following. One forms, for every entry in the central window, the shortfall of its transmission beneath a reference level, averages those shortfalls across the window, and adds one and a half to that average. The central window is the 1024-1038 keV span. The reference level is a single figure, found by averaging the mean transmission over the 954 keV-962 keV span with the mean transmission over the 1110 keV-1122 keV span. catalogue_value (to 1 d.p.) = 11.9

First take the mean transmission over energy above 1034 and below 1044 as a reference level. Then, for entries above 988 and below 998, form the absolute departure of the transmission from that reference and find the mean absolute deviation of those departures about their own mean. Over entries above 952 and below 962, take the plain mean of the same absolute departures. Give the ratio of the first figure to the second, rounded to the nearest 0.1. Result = 1.0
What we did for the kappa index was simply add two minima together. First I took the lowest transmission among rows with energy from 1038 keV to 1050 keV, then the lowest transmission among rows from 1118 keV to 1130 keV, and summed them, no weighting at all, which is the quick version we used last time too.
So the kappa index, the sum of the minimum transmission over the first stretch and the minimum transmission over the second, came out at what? 144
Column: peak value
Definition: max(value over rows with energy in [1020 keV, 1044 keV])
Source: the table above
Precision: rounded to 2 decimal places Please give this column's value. 67.36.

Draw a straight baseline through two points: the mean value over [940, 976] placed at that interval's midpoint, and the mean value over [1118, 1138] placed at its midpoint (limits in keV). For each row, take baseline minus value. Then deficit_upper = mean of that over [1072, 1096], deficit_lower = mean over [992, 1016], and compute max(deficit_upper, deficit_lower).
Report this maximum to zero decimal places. 18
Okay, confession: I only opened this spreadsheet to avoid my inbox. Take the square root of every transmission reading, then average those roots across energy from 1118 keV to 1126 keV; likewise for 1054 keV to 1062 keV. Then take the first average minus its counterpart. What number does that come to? 1.4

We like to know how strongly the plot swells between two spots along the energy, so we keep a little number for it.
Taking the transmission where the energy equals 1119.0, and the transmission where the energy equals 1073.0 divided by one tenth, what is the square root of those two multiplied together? 251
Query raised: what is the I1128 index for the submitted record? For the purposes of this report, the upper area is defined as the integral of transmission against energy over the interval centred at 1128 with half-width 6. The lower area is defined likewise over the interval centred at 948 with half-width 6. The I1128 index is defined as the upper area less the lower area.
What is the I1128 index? 91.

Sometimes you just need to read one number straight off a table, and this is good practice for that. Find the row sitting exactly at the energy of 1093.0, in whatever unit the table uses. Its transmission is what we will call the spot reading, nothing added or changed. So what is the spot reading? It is 68.11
